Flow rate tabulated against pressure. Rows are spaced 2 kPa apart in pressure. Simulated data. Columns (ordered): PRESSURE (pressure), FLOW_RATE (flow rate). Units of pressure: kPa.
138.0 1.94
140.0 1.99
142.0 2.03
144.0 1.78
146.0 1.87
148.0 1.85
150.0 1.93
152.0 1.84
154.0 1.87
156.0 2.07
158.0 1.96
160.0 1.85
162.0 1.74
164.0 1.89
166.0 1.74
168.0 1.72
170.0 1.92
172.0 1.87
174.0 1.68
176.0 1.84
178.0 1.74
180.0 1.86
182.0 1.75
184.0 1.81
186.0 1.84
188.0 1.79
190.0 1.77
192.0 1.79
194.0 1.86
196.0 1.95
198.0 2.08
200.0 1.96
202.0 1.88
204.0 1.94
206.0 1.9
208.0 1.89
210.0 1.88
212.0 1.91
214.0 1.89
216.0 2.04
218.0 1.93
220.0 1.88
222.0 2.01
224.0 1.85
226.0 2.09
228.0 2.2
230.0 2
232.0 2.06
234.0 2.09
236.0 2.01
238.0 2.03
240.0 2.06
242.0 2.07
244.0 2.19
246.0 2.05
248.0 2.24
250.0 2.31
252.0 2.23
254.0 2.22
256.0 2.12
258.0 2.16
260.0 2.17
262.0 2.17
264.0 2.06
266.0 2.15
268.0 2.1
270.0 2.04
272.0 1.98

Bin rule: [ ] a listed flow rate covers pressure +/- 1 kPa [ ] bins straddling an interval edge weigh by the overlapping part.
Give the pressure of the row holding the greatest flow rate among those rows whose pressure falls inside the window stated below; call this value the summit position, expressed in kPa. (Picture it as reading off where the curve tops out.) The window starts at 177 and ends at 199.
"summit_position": 198.0 kPa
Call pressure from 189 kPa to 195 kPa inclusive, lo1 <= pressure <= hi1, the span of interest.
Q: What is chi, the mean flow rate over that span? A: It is 1.81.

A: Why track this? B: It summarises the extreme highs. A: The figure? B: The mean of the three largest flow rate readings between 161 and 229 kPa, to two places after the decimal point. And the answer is 2.12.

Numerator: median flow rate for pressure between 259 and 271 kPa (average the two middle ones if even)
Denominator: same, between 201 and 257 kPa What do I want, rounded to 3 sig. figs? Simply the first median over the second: 1.04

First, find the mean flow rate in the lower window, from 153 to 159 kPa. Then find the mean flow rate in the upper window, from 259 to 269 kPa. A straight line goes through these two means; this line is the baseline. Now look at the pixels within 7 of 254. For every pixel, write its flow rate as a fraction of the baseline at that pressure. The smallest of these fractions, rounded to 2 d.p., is 1.00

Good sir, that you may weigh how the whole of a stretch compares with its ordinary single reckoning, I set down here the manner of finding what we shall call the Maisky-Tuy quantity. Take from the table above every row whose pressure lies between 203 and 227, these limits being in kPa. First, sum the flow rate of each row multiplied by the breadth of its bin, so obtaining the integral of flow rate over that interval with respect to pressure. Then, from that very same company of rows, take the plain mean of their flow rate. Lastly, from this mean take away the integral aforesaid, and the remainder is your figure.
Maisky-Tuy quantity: -44.5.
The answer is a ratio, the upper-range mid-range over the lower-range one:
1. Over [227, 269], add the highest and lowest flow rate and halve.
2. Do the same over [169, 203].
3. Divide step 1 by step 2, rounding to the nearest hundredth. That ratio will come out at 1.15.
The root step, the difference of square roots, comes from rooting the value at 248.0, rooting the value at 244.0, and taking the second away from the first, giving 0.017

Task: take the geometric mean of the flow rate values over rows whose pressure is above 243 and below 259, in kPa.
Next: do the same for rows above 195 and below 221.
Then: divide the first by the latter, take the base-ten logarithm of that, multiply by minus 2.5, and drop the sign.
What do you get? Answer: 0.14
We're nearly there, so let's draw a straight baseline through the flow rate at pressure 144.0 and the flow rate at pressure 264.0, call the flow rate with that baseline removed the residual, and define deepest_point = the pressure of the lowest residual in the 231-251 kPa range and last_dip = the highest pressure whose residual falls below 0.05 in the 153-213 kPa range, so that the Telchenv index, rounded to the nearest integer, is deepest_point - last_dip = 24 kPa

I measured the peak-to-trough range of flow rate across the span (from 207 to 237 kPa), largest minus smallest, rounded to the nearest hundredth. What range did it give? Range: 0.35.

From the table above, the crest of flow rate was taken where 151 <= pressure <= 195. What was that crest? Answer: 2.07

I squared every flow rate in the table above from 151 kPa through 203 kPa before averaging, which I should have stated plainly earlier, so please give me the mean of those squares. 3.43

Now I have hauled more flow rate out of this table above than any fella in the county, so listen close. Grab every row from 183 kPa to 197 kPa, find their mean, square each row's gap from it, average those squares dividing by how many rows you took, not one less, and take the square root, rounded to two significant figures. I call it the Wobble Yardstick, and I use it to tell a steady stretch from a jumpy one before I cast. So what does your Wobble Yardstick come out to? 0.057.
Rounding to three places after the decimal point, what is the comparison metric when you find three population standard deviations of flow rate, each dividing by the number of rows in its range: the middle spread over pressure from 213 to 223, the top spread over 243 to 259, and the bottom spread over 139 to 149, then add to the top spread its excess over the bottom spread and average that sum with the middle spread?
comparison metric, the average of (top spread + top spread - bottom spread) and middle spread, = 0.061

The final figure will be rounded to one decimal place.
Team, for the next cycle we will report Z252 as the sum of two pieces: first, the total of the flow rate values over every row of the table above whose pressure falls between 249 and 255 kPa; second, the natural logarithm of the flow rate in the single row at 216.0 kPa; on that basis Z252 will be 7.5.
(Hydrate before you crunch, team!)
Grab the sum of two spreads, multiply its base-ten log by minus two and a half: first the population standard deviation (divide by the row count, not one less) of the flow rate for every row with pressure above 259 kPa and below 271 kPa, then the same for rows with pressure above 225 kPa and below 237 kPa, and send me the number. 2.3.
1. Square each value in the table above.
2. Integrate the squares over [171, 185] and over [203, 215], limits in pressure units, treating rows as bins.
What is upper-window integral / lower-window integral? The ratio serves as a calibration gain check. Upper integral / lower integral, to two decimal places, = 0.96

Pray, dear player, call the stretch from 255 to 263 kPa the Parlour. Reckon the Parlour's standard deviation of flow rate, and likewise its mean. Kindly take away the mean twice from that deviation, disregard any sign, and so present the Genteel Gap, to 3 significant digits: 4.29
